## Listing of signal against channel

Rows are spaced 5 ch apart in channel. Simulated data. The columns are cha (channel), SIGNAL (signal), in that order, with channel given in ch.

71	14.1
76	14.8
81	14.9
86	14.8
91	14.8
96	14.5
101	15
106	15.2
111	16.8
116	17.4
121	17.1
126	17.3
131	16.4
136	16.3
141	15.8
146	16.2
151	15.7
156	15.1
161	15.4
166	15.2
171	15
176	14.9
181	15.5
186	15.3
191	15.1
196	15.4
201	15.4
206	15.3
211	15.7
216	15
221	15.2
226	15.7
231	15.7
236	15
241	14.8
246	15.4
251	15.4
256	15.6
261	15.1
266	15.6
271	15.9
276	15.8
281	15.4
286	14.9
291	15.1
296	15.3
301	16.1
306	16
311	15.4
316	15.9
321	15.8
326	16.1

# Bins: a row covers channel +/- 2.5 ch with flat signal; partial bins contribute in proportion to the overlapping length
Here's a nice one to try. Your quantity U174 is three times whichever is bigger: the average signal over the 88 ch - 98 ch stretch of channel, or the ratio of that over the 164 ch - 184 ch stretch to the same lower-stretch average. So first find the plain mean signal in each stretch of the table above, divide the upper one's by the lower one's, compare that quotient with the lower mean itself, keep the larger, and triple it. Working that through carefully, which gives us 44.0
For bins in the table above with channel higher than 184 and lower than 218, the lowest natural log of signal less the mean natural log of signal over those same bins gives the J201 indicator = -0.021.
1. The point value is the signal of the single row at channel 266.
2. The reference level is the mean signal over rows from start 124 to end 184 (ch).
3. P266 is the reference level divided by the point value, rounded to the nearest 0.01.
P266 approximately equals 1.01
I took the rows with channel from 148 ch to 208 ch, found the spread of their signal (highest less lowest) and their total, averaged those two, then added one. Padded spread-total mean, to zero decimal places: 93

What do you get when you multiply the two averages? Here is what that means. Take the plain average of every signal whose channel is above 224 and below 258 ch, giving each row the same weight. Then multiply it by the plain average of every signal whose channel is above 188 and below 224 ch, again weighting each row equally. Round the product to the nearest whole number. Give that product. 235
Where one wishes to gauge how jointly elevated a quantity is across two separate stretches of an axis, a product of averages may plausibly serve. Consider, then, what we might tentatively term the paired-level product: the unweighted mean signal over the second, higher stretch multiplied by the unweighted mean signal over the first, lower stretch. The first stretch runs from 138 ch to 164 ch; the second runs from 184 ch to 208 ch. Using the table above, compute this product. 239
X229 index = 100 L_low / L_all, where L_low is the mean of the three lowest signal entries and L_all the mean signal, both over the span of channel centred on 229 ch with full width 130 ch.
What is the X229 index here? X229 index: 97.0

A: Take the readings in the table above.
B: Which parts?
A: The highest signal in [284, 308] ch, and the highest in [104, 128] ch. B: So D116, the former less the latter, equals -1.3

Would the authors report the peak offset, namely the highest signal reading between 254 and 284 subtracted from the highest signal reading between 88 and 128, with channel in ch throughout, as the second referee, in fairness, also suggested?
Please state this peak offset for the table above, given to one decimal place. 1.5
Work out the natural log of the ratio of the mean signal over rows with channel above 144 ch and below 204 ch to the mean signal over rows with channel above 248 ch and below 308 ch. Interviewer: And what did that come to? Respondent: -0.01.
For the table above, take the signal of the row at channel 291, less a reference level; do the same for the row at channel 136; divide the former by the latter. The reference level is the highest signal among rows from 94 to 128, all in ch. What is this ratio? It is 2.09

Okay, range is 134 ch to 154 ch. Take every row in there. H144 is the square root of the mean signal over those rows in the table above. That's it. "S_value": 4.00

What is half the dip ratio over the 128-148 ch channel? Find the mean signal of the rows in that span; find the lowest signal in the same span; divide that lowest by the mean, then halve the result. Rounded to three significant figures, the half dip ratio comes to 0.488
